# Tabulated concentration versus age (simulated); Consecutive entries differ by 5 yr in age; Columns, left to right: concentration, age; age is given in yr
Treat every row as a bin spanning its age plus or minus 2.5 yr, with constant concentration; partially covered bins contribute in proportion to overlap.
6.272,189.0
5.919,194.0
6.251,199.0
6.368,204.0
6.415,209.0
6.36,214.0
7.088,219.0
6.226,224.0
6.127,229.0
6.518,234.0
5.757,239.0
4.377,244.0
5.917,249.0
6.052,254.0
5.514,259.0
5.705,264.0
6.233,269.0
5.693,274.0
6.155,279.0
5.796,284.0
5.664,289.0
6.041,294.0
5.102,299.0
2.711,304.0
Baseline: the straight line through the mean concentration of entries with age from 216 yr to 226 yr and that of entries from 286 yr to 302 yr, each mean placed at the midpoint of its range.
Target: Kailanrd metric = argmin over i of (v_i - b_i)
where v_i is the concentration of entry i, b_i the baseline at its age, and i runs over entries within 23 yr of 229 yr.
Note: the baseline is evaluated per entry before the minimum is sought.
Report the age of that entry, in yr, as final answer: 244.0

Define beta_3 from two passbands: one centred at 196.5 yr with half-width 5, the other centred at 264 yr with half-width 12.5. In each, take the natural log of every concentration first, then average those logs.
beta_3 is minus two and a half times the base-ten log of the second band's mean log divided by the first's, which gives 0.03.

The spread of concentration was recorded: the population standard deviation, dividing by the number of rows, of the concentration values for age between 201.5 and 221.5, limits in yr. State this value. 0.31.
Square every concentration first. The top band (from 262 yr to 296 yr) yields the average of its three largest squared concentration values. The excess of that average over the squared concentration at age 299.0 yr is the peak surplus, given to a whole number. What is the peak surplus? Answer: 12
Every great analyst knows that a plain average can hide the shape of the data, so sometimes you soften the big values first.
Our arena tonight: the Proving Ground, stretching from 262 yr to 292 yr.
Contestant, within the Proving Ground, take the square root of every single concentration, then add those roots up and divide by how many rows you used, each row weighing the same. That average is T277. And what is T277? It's 2.42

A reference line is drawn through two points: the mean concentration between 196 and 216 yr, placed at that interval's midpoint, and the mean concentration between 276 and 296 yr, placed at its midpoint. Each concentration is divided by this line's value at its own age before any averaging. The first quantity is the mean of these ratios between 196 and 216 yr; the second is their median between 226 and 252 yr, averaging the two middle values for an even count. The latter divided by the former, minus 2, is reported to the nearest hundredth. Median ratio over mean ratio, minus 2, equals -1.03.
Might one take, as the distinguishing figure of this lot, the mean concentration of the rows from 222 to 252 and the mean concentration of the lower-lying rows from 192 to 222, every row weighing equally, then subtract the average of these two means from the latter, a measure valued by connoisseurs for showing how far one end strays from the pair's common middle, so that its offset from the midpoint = 0.3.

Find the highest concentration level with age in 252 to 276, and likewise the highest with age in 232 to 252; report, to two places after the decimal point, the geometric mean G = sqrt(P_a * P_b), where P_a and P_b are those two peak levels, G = 6.37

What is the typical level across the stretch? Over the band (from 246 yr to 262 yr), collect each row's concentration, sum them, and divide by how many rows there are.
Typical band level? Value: 5.8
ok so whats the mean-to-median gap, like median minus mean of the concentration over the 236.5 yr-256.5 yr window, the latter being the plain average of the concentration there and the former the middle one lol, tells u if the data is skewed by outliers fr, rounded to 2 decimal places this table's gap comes 0.31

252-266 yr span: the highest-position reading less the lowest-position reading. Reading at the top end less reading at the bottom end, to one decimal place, -0.3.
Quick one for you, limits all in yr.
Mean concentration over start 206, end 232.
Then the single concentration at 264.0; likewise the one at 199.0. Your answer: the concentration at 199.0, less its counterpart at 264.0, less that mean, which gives -6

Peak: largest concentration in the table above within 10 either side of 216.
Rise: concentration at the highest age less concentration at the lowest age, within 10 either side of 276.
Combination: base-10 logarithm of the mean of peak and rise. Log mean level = 0.522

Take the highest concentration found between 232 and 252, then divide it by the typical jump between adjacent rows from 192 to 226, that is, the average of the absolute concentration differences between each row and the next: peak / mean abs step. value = 18.3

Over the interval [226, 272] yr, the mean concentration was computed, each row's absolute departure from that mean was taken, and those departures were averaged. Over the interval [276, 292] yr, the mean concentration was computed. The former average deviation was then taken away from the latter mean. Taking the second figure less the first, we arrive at 5.46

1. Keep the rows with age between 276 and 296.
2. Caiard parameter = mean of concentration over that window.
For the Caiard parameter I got 5.9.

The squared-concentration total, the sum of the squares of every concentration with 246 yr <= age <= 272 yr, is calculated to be 173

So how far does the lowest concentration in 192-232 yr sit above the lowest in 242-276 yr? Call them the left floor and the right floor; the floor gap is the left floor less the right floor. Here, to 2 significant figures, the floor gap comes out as 1.5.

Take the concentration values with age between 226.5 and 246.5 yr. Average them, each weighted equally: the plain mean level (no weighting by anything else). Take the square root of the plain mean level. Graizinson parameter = 2.39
